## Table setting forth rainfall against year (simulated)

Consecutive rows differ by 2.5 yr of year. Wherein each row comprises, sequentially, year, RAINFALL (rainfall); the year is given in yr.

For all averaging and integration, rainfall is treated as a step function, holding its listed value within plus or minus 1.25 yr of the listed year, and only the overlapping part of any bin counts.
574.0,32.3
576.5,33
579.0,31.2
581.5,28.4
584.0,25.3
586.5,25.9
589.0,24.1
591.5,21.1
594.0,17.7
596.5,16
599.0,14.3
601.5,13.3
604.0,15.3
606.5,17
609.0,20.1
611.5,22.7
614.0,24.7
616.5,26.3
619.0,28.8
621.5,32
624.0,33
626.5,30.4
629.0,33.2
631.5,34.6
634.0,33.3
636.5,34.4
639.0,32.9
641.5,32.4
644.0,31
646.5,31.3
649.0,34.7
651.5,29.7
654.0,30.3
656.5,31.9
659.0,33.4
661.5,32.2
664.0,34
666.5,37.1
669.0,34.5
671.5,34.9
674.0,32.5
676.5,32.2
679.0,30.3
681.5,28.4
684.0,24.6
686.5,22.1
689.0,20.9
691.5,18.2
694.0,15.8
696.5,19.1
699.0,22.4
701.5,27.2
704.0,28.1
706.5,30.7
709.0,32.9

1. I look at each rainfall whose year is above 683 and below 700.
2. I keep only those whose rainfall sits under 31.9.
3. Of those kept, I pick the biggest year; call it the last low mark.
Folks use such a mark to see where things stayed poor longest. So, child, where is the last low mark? 699.0 yr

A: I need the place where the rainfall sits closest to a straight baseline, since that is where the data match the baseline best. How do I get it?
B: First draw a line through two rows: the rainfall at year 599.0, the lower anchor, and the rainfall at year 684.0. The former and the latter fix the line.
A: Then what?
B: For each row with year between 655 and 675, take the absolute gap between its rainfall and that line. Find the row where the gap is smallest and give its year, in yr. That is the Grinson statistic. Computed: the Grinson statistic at 674.0 yr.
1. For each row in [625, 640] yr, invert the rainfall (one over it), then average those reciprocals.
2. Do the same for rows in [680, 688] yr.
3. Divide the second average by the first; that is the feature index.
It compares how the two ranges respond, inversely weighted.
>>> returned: 1.3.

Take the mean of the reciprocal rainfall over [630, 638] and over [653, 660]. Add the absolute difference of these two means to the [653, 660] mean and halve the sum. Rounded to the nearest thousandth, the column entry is 0.017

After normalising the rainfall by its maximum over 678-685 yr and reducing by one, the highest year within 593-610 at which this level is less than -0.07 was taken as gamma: 609.0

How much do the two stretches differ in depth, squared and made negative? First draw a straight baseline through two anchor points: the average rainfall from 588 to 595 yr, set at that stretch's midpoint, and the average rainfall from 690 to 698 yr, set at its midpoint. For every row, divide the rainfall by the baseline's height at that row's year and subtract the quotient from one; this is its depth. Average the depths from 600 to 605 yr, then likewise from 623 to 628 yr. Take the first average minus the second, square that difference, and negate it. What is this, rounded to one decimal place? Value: -0.8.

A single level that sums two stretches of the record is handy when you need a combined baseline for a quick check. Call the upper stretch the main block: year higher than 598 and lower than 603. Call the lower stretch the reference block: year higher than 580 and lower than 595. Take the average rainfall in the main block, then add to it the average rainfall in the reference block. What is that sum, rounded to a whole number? 38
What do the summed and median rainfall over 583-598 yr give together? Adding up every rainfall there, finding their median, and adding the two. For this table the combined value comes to 153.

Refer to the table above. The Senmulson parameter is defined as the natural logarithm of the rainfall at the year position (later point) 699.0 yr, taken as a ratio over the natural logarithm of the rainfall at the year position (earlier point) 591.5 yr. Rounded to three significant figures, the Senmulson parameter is 1.02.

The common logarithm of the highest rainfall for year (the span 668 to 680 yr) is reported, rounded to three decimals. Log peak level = 1.543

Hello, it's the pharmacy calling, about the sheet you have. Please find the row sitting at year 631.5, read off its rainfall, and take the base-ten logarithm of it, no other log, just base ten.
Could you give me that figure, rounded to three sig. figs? 1.54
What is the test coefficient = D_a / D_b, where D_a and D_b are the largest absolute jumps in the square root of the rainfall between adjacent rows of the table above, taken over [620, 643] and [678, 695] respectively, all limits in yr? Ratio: 0.67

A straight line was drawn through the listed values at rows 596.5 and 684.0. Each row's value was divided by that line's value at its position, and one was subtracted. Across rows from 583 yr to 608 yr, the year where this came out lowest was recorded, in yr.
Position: 601.5 yr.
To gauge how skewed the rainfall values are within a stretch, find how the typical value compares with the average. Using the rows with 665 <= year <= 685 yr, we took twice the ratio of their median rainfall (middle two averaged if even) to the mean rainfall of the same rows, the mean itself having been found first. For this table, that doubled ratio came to 2.03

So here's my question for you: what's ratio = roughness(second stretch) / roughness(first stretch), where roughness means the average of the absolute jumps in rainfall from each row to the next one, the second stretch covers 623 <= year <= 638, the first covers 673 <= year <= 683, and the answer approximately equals 1.35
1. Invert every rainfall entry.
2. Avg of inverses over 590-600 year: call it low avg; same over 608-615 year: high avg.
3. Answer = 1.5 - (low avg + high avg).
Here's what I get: 1.40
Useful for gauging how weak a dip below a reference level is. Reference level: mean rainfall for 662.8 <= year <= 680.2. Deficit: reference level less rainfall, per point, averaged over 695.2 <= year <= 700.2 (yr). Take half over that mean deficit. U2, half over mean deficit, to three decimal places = 0.039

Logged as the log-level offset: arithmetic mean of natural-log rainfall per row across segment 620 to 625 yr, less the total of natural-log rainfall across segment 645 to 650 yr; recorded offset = -3.5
